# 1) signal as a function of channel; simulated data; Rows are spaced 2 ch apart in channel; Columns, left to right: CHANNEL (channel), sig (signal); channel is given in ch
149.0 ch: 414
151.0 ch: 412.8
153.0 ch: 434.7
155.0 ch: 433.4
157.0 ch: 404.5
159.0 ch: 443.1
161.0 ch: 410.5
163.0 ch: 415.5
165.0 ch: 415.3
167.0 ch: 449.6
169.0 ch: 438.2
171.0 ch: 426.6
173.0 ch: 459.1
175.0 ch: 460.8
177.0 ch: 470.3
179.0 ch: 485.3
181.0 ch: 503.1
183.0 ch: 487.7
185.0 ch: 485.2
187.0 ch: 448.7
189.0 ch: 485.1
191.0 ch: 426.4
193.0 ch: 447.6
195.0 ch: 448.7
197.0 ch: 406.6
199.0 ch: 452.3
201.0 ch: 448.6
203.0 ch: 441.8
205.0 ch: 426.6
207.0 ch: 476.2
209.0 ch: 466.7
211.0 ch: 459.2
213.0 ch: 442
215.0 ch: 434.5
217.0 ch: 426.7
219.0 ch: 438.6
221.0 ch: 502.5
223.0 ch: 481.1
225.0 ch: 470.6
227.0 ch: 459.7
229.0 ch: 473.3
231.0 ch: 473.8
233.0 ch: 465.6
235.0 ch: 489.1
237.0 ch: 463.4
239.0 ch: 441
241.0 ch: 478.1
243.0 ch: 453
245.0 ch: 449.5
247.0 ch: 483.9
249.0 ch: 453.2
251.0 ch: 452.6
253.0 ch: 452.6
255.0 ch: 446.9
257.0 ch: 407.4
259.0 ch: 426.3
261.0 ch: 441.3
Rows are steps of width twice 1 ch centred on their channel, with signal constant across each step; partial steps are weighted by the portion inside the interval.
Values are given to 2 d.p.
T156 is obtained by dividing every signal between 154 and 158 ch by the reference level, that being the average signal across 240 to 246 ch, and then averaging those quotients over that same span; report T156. 0.91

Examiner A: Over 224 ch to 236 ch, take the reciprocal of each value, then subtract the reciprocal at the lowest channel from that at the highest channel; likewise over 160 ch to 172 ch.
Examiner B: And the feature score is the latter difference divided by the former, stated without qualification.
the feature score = 1.1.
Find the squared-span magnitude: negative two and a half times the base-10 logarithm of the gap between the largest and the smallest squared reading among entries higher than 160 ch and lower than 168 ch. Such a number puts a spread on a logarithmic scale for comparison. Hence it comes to -11.3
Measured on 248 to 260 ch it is -11.5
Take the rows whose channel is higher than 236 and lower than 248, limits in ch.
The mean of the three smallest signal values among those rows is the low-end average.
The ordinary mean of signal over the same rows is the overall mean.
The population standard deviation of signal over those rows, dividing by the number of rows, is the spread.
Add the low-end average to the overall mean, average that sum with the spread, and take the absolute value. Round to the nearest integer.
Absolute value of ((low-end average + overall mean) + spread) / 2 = 462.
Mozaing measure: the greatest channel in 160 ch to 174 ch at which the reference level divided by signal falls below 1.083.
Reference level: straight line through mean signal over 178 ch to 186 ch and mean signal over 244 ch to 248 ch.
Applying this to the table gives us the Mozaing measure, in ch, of 173.0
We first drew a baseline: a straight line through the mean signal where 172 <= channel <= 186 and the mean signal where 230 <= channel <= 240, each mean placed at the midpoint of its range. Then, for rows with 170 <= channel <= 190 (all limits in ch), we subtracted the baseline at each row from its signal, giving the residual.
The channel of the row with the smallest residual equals 171.0 ch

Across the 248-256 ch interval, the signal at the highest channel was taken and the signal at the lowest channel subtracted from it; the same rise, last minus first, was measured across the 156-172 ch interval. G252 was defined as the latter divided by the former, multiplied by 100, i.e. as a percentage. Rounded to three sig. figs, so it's -351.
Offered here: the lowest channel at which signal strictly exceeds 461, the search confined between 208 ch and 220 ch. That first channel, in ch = 209.0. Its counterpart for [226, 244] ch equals 229.0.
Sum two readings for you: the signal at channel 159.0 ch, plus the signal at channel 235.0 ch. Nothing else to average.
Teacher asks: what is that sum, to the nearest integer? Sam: 932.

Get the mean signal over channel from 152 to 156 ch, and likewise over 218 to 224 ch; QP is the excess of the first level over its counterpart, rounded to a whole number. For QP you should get -40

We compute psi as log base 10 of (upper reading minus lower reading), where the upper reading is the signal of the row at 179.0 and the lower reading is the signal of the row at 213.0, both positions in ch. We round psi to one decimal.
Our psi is 1.6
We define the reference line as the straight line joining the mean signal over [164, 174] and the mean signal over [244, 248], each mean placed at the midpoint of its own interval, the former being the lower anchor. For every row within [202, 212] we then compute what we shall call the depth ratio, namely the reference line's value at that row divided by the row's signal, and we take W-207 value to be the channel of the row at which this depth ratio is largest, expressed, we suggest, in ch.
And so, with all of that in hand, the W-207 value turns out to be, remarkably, 205.0 ch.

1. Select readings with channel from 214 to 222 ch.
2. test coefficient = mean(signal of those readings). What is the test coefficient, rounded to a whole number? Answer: 451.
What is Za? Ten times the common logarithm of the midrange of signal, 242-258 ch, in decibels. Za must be 26.5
